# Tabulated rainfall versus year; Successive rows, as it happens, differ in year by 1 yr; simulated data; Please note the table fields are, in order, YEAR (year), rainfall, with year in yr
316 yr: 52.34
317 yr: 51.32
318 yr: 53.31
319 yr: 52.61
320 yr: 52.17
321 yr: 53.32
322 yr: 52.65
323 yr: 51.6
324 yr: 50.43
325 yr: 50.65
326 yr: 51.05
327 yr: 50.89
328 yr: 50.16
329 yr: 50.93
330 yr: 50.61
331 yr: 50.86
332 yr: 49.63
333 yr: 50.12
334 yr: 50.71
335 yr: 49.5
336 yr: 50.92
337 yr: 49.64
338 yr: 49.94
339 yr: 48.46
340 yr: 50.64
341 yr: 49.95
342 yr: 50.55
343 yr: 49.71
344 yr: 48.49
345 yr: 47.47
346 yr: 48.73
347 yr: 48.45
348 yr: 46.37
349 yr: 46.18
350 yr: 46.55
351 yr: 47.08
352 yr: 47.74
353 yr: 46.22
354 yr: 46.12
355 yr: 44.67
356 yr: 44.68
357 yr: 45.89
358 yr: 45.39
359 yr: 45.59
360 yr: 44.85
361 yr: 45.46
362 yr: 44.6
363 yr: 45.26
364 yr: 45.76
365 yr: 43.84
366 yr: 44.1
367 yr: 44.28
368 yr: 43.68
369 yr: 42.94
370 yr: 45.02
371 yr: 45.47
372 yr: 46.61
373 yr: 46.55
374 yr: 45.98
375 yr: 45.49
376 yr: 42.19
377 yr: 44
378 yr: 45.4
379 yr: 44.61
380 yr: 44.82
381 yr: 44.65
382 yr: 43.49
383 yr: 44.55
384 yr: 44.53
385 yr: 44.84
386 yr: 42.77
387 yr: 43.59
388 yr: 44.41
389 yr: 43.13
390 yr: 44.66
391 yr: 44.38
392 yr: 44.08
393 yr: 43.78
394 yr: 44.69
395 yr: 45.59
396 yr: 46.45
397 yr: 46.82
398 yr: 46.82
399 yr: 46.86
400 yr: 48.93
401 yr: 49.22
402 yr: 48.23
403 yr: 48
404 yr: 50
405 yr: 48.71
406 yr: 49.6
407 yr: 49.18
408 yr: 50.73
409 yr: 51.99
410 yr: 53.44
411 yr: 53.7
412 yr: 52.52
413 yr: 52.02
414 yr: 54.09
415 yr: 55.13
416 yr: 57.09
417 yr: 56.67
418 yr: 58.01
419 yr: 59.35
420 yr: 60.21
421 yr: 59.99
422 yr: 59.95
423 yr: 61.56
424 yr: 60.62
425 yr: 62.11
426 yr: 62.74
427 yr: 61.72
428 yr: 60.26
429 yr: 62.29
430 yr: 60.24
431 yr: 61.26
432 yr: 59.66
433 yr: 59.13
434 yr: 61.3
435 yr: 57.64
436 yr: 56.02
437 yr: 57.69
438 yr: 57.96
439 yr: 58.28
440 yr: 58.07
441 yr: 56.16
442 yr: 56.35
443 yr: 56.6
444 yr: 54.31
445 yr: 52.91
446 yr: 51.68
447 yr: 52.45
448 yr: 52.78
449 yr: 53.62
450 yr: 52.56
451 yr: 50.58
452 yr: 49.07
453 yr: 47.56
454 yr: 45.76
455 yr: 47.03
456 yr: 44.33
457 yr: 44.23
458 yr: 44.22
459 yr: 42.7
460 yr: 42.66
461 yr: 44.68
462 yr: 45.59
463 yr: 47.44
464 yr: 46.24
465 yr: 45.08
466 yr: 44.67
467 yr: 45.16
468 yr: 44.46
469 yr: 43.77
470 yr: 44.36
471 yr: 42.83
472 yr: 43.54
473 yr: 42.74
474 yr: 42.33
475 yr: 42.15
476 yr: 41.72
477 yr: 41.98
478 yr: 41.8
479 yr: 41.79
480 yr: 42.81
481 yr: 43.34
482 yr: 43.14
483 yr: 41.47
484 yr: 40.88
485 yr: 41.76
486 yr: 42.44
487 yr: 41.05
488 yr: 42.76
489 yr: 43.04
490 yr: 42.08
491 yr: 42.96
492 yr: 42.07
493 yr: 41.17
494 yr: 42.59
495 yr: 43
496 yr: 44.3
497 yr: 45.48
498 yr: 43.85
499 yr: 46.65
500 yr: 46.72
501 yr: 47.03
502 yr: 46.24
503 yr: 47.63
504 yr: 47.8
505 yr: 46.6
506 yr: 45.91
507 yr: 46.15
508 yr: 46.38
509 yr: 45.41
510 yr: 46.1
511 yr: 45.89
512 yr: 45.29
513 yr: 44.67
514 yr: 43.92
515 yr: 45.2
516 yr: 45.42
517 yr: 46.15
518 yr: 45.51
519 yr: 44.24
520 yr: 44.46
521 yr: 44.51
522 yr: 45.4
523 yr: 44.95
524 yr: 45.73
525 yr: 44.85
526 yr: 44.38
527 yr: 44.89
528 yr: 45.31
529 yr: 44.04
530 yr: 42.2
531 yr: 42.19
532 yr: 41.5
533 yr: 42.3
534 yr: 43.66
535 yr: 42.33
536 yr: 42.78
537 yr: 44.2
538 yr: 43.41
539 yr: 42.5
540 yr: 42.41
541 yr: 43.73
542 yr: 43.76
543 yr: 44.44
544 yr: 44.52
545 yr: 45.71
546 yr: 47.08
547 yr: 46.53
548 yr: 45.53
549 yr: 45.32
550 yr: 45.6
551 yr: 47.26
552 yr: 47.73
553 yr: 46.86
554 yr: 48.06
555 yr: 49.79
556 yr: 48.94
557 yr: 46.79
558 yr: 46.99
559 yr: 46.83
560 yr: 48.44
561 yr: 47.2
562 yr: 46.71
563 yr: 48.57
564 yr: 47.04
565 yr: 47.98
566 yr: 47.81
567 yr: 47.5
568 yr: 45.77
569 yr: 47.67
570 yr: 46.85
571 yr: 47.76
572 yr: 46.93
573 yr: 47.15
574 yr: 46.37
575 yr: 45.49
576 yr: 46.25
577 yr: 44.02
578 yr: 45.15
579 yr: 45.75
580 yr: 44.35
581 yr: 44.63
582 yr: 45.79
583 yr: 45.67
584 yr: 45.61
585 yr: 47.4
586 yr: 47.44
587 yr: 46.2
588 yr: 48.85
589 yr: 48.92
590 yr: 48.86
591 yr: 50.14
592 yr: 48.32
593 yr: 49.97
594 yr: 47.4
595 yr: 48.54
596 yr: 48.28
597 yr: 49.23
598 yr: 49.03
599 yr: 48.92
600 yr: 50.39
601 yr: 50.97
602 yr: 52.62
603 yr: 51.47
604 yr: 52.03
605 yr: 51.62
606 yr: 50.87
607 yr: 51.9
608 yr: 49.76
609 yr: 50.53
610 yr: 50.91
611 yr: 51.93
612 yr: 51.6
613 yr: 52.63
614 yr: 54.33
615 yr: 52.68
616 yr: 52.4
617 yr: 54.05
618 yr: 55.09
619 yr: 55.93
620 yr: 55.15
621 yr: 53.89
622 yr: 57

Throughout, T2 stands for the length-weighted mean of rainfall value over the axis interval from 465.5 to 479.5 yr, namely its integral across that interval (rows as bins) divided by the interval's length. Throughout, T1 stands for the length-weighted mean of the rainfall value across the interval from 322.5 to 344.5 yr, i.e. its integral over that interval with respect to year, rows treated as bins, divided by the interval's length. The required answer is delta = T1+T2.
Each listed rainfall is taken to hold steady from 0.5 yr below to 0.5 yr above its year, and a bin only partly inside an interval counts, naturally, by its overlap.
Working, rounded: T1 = 50.2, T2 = 43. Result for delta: 93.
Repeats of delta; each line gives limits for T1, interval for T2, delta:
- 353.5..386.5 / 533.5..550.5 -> 89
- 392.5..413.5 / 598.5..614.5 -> 100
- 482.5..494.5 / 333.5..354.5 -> 91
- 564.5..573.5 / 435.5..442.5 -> 104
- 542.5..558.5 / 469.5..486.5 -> 89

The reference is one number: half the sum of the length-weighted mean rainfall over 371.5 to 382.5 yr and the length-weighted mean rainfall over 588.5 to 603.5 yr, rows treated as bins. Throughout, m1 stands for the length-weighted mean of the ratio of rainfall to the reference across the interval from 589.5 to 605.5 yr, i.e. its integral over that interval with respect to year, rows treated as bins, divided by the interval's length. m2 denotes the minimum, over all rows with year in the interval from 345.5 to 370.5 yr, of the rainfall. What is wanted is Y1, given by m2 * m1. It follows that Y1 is 45.3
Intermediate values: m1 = 1.06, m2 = 42.94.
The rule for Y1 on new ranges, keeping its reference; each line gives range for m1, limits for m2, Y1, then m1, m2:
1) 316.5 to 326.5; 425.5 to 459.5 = 46.9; 1.10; 42.7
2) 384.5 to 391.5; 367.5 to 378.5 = 39.3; 0.93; 42.19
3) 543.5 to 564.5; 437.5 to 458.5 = 44.0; 1.00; 44.22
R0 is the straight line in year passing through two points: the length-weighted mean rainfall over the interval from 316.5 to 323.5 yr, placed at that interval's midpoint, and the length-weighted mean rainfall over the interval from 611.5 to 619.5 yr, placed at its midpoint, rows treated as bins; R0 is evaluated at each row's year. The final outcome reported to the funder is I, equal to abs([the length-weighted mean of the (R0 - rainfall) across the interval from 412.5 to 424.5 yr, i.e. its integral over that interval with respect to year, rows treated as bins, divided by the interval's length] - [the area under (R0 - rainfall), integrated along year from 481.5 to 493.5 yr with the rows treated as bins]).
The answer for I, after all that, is 137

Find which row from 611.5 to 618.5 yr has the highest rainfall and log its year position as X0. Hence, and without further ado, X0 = 618 yr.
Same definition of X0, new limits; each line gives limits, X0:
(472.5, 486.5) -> 481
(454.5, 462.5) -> 455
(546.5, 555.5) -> 555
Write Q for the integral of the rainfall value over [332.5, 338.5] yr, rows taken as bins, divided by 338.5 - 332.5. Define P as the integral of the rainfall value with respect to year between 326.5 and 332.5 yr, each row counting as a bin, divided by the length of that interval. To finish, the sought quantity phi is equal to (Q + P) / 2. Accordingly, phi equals 50.3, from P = 50.5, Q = 50.1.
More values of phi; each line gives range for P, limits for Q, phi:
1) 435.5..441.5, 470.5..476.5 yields 50.0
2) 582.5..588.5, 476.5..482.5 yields 44.7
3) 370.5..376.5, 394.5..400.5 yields 46.1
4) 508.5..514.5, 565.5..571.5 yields 46.2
